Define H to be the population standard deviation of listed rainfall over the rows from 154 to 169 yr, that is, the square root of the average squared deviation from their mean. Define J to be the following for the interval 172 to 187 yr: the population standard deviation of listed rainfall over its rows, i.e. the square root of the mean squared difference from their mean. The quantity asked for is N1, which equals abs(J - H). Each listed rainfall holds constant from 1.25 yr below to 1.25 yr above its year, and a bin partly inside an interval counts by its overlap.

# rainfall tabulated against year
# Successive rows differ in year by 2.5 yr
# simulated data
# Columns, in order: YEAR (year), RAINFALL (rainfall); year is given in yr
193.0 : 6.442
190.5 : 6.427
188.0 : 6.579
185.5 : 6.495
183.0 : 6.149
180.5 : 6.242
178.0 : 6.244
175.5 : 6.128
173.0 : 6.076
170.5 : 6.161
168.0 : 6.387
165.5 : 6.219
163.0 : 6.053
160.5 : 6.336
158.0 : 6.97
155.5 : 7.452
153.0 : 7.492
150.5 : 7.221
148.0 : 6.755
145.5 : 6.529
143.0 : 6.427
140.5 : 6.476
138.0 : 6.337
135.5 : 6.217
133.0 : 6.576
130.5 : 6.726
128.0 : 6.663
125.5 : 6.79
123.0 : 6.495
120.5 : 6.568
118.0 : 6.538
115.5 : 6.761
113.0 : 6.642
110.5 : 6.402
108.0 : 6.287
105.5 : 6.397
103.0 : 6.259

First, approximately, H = 0.49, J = 0.136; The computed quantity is 0.35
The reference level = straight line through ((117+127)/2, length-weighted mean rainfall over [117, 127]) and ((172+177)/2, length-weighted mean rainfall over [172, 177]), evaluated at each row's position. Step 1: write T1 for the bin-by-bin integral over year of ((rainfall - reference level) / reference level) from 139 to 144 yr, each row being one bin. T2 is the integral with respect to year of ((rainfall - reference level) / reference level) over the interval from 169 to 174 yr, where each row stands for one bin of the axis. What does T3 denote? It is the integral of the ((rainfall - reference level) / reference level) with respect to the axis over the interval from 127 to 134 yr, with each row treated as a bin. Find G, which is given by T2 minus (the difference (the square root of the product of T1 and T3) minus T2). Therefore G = -0.1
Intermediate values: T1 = 0.02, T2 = 0.0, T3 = 0.15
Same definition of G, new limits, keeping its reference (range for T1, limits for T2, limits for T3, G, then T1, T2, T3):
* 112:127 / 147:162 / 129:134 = 3.4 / 0.02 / 1.7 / 0.11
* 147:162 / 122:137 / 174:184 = -0.4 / 1.73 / 0.1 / 0.20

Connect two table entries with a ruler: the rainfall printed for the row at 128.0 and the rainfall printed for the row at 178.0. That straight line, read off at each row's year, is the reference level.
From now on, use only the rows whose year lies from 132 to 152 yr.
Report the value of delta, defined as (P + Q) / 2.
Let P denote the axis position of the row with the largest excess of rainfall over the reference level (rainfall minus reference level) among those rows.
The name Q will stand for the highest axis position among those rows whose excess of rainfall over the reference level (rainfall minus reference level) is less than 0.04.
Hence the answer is 148.0 yr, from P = 150.5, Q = 145.5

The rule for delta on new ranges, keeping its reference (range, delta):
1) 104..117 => 115.5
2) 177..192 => 185.5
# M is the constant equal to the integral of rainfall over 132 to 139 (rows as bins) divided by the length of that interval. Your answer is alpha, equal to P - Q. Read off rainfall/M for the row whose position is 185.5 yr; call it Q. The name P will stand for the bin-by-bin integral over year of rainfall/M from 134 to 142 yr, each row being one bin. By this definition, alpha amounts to 6.96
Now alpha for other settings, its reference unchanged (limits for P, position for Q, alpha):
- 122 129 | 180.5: 6.33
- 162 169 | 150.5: 5.70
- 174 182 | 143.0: 6.78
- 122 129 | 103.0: 6.33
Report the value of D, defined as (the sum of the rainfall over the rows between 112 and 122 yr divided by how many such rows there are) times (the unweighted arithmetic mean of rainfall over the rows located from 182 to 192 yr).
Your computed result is 42.5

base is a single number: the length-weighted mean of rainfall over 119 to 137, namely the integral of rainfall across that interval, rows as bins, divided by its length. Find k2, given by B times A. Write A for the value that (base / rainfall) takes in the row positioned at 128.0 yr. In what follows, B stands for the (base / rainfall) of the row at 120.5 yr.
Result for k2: 0.99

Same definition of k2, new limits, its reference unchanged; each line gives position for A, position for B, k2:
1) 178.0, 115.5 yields 1.02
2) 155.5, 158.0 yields 0.83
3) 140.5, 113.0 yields 1.00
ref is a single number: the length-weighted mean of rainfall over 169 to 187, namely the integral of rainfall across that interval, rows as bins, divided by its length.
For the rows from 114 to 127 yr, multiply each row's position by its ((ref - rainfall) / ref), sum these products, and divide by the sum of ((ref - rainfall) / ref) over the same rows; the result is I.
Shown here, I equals 120.5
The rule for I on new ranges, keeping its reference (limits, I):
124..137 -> 128.8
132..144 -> 137.9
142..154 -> 150.1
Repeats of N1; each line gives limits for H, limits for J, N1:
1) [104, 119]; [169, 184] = 0.10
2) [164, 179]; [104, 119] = 0.06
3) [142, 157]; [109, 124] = 0.32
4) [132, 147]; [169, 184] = 0.06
